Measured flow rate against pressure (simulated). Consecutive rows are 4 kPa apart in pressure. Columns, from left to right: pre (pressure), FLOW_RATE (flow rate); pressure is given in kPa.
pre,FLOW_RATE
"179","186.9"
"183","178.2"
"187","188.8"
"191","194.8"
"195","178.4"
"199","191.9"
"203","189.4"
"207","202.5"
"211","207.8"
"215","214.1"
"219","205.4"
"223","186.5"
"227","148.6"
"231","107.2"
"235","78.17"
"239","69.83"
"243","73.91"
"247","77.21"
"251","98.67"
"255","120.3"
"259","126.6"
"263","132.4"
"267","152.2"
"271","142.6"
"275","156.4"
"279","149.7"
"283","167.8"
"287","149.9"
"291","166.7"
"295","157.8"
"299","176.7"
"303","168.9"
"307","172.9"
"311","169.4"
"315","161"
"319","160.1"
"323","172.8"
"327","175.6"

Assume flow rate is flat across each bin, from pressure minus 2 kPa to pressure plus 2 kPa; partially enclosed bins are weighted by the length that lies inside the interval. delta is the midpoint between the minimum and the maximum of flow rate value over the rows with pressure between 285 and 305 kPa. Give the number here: 163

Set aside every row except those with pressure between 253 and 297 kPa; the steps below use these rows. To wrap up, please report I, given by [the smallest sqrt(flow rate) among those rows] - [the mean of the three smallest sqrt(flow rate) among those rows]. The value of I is -0.27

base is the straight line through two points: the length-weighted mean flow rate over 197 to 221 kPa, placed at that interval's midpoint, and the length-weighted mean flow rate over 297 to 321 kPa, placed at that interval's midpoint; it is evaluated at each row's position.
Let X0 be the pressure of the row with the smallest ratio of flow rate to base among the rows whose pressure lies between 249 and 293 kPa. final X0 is 251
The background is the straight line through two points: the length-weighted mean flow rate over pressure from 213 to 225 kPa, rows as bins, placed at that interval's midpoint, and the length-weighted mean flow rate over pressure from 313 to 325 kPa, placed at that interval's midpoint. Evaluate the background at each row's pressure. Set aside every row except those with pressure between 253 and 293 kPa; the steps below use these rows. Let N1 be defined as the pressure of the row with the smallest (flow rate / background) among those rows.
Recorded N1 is 255 kPa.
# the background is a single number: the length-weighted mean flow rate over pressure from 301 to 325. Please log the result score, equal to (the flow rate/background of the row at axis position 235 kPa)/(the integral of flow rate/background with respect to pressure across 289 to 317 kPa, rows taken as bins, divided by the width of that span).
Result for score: 0.5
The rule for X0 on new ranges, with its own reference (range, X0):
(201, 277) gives 239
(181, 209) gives 183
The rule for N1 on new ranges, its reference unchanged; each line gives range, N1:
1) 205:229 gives 227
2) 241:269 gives 243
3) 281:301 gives 287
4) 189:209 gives 195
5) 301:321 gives 315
